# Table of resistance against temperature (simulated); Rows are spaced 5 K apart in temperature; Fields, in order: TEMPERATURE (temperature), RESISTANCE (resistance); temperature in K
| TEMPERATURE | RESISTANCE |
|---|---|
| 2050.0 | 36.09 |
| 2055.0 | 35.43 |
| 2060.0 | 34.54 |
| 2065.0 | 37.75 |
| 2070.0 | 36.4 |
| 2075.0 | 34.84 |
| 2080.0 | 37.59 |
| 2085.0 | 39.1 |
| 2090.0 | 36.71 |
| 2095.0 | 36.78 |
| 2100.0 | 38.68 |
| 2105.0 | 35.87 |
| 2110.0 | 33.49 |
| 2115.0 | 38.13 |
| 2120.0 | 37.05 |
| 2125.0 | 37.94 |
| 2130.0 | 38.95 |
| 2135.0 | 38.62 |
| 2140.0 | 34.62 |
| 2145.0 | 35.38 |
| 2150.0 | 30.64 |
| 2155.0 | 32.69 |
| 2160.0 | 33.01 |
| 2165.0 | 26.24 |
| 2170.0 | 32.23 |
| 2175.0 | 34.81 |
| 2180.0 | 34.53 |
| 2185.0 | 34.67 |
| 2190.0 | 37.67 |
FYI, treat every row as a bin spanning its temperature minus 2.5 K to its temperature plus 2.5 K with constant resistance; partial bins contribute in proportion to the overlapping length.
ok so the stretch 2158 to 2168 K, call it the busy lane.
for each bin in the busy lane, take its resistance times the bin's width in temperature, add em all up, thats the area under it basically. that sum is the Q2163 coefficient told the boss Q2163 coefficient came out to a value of 296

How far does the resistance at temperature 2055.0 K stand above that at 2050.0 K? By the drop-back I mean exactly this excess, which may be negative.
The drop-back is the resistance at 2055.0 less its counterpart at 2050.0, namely -0.7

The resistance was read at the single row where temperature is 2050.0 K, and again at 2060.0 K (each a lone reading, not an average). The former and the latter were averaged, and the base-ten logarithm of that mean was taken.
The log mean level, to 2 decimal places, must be 1.55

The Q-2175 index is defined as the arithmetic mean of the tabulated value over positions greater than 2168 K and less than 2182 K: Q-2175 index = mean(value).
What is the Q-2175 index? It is 34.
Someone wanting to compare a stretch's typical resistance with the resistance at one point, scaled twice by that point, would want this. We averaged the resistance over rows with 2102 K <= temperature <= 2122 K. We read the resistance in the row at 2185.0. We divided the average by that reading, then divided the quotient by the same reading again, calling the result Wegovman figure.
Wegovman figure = 0.0301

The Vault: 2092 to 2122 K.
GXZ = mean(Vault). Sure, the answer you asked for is 36.7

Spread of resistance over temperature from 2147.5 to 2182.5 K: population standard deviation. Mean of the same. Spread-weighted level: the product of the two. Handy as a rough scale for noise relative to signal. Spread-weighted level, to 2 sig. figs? 86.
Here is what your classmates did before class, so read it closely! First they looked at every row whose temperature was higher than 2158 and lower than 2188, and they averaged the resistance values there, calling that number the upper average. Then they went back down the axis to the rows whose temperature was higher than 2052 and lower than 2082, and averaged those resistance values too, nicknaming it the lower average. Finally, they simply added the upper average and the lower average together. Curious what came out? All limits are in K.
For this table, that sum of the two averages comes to 68.7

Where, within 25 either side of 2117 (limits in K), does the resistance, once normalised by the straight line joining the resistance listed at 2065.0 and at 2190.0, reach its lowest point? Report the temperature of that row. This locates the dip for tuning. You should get 2110.0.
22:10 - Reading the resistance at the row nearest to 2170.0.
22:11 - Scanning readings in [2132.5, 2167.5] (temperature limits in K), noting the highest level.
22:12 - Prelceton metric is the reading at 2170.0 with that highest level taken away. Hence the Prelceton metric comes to -6.4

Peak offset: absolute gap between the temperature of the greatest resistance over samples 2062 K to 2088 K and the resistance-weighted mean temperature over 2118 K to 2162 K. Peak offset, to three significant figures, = 54.2 K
